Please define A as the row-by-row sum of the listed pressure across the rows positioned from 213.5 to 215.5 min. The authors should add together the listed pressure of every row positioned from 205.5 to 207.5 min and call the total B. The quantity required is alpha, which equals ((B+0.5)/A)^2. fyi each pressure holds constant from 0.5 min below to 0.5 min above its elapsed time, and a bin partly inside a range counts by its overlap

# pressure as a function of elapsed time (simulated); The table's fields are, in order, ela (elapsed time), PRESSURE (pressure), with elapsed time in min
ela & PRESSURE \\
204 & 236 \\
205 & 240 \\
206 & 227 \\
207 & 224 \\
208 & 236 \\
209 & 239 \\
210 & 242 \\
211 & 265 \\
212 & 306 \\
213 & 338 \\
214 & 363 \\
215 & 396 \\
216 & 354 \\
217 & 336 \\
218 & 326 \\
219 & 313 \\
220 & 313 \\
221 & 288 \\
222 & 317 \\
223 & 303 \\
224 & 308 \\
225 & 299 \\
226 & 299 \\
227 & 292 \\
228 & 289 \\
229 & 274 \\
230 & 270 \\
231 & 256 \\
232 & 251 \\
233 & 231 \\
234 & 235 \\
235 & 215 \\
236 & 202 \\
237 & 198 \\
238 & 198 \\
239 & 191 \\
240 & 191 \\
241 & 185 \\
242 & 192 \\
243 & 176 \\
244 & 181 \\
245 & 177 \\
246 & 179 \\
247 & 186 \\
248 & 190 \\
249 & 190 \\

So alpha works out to 0.4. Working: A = 759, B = 451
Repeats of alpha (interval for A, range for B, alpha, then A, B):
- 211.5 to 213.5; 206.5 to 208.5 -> 0.5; 644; 460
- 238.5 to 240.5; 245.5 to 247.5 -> 0.9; 382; 365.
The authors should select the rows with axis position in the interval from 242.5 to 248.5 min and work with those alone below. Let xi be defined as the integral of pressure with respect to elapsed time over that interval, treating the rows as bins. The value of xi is 1089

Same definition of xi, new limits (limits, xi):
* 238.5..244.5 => 1116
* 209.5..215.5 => 1910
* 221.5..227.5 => 1818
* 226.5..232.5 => 1632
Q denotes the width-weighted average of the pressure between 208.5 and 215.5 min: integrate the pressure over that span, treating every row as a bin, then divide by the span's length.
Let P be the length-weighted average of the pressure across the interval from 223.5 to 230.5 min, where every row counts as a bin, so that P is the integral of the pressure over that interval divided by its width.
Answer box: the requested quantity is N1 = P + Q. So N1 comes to 597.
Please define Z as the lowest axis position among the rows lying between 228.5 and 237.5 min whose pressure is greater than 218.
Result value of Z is 229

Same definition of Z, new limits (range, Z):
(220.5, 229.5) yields 221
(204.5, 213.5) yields 205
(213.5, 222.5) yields 214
